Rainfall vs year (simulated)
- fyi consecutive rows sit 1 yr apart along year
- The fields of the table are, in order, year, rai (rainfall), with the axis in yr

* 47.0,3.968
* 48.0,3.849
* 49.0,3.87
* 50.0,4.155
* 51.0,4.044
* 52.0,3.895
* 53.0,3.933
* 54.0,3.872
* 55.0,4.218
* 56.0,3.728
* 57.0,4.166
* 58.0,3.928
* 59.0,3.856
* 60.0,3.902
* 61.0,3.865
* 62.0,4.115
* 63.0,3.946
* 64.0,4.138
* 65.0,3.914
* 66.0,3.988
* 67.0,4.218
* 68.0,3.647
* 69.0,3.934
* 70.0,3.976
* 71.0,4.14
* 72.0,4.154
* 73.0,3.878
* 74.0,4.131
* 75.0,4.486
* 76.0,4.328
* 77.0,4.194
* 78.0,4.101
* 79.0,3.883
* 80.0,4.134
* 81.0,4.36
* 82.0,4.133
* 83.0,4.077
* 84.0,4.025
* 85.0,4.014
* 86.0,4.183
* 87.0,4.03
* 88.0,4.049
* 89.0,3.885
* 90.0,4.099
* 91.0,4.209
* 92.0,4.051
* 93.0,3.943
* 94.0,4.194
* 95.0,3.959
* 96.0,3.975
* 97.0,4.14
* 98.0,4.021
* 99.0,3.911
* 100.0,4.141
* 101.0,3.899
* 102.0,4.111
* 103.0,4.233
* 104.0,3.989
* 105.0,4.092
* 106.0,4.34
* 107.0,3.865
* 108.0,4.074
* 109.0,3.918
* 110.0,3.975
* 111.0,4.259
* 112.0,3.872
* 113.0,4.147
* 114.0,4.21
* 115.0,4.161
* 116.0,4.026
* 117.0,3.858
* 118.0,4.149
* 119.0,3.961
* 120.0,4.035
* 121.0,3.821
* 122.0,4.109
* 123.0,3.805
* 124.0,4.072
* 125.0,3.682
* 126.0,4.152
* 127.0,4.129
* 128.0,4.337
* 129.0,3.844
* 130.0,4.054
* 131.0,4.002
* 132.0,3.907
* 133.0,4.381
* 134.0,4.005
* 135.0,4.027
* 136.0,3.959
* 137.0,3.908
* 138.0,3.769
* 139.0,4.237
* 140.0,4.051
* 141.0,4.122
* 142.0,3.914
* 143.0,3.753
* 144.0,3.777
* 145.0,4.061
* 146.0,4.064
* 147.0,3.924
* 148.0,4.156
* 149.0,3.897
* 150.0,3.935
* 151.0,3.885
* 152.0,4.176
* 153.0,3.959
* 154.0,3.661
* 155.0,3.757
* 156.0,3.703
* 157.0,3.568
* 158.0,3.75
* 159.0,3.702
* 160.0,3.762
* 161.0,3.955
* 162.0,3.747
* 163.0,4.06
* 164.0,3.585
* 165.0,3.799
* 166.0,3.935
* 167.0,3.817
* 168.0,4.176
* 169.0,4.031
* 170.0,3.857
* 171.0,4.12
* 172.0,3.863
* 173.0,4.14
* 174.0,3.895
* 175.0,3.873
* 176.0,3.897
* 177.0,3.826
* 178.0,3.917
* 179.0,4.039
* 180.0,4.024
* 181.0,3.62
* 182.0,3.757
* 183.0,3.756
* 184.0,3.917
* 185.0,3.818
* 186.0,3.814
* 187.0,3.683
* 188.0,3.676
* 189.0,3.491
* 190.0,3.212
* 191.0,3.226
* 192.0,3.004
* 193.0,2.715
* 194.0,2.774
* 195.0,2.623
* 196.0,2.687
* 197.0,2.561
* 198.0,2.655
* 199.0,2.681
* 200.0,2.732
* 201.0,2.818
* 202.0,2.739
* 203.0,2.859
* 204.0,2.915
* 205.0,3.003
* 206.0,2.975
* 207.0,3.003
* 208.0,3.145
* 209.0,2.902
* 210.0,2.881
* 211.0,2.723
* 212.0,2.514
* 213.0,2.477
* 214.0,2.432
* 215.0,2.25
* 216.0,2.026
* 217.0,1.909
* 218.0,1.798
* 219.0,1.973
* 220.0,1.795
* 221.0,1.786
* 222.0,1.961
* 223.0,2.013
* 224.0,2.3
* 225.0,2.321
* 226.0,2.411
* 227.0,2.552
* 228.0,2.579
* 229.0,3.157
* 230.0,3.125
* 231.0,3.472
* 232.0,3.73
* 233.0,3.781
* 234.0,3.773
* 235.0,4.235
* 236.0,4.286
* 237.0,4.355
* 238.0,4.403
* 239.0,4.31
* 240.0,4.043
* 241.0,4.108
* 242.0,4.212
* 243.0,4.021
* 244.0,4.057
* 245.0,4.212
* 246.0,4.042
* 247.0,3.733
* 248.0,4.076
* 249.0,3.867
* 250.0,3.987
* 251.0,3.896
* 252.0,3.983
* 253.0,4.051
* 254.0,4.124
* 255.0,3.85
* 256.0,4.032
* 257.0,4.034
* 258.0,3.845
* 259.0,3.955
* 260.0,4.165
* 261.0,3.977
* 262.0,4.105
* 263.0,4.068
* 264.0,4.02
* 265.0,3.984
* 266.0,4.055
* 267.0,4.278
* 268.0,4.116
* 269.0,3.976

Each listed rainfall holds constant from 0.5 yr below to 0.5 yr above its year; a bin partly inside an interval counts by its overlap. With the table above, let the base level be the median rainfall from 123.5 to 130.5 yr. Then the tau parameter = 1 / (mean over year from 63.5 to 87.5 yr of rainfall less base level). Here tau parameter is 71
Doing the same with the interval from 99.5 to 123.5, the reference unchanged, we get -35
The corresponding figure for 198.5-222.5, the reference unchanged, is -1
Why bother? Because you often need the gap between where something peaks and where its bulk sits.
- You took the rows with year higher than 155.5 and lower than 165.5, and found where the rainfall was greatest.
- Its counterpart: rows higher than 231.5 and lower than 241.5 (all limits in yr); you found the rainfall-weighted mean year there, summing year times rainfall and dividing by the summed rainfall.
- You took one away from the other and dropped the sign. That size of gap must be 73.6 yr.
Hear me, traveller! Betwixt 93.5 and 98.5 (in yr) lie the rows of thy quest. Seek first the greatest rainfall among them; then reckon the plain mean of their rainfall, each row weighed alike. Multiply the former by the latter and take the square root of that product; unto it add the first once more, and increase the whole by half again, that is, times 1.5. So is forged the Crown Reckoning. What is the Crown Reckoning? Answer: 12.5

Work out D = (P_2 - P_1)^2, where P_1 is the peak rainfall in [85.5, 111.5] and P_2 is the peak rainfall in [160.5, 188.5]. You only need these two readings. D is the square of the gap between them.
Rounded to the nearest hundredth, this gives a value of 0.03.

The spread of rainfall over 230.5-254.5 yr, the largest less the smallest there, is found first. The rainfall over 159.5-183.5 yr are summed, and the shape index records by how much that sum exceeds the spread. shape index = 92.5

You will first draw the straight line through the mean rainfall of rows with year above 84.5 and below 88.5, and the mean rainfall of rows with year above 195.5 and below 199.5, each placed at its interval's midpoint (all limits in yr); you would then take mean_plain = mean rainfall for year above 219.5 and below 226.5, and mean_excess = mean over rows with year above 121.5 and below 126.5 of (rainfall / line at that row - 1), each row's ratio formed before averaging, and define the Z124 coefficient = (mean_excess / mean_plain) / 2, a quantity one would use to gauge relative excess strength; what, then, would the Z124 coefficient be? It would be 0.025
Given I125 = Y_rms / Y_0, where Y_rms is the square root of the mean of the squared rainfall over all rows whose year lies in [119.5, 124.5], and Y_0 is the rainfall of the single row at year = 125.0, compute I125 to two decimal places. 1.08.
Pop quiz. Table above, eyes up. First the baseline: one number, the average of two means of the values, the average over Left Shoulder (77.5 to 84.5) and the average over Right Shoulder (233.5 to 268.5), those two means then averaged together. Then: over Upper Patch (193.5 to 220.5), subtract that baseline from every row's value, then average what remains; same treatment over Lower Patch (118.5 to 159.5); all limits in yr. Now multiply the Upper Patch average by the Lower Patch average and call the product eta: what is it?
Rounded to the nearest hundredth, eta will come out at 0.20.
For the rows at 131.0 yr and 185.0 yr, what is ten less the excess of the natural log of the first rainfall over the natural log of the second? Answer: 10.0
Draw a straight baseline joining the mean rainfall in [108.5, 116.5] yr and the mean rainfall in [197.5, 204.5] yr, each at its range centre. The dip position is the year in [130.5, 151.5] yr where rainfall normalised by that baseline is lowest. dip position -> 138.0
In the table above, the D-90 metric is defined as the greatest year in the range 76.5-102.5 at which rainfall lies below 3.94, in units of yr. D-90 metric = 101.0 yr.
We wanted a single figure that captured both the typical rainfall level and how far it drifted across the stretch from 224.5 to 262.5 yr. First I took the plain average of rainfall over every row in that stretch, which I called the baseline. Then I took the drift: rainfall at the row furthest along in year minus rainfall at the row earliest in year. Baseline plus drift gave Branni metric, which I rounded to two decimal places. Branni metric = 5.60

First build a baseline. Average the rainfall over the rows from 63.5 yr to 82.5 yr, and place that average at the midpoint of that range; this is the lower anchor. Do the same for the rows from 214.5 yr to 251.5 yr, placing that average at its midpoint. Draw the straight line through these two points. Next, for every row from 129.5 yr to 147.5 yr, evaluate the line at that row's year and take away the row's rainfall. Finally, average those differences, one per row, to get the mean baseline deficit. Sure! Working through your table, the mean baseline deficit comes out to -0.24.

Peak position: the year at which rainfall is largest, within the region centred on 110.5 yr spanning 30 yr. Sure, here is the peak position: 106.0 yr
